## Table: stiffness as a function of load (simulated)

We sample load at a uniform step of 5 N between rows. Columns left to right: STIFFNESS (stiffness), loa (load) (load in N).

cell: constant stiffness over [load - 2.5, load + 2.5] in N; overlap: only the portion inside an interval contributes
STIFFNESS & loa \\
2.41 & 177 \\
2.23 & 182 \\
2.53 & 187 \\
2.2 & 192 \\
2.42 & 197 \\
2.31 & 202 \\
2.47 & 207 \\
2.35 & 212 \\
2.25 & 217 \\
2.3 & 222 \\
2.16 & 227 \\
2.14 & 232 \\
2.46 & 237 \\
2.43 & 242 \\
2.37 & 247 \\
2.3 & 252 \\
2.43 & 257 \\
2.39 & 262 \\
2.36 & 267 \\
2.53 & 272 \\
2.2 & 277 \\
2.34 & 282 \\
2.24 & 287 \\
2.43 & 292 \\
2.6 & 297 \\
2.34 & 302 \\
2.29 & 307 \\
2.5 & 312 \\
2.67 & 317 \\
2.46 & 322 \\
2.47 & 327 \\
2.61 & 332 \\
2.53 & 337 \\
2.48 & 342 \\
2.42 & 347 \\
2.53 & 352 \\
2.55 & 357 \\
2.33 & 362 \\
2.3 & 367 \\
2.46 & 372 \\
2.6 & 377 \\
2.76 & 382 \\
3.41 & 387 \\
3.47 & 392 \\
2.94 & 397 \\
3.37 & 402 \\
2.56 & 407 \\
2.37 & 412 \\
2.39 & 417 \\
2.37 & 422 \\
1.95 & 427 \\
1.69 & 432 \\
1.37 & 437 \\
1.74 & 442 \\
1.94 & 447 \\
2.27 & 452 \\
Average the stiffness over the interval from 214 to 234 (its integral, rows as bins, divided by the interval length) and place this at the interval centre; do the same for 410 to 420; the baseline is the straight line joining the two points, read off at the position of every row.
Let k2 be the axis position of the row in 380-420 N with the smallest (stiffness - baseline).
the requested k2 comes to 412 N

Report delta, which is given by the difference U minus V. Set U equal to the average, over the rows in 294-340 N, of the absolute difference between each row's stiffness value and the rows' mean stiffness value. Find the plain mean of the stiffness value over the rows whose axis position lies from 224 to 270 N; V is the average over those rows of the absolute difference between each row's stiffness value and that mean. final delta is 0.00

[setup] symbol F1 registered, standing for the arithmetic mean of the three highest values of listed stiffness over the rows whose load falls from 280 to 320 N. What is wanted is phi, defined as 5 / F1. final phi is 1.93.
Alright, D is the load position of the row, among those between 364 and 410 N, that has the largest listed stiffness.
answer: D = 392 N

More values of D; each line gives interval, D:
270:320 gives 317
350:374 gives 357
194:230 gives 207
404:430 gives 407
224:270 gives 237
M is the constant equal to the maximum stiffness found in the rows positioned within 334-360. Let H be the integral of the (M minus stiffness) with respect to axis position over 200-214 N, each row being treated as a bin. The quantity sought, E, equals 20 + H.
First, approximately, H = 2.4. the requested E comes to 22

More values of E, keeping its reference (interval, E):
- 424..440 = 34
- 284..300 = 22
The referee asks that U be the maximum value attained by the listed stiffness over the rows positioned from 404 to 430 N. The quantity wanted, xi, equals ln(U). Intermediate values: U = 2.56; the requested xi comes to 0.94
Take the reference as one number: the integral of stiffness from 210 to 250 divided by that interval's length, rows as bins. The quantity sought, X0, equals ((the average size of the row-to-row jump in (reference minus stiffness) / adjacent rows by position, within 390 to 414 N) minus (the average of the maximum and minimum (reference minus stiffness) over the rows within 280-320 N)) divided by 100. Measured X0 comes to 0.0064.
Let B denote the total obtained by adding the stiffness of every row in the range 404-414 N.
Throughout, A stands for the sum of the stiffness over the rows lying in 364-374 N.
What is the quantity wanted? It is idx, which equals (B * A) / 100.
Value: 0.235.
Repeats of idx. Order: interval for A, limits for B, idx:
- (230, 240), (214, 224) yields 0.209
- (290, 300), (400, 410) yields 0.298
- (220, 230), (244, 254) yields 0.208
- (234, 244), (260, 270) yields 0.232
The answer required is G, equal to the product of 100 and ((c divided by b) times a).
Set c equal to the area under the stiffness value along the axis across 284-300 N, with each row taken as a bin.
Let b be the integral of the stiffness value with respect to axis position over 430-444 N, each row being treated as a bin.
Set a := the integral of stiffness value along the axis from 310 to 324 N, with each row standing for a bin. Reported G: 6193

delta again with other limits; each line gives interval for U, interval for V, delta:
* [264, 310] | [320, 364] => 0.04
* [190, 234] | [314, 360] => 0.03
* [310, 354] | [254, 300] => -0.04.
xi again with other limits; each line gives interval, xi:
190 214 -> 0.90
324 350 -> 0.96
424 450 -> 0.67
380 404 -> 1.24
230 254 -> 0.90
